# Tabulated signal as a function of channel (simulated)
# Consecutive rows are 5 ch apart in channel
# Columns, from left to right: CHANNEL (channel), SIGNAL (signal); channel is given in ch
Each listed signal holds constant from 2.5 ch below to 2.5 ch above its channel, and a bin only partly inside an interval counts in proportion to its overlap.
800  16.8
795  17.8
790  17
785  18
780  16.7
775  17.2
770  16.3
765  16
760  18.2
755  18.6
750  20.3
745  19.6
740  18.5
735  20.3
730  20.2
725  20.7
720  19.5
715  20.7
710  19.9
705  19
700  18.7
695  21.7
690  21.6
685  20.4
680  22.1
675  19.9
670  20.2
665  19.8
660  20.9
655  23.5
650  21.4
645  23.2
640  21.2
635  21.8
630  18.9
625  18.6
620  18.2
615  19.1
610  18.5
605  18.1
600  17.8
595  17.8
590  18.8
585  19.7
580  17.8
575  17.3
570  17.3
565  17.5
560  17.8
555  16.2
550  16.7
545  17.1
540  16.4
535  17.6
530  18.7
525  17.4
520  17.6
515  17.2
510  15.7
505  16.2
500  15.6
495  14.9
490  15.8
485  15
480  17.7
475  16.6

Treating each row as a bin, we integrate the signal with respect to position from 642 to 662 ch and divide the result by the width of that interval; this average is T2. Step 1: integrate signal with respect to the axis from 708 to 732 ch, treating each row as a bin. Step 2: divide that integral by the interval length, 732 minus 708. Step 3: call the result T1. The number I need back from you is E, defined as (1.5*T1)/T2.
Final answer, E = 1.36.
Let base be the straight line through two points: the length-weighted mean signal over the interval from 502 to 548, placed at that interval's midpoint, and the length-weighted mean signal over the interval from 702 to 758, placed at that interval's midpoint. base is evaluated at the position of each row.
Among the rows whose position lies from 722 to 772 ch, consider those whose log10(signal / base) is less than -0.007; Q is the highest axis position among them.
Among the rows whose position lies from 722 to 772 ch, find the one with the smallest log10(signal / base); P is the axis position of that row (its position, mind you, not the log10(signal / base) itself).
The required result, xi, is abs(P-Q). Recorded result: 5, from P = 765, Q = 770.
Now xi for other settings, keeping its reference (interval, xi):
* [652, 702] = 0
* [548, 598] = 20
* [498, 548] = 30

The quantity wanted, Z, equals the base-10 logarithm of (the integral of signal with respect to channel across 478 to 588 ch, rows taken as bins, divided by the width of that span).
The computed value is 1.23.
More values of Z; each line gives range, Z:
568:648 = 1.28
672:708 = 1.31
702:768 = 1.29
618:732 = 1.31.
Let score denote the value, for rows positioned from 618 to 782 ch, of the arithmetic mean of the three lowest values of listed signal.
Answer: 16.3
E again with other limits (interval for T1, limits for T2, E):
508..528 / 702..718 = 1.29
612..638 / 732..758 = 1.49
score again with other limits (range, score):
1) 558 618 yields 17.4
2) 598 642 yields 18.0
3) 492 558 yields 15.4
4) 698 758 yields 18.6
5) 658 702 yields 19.5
